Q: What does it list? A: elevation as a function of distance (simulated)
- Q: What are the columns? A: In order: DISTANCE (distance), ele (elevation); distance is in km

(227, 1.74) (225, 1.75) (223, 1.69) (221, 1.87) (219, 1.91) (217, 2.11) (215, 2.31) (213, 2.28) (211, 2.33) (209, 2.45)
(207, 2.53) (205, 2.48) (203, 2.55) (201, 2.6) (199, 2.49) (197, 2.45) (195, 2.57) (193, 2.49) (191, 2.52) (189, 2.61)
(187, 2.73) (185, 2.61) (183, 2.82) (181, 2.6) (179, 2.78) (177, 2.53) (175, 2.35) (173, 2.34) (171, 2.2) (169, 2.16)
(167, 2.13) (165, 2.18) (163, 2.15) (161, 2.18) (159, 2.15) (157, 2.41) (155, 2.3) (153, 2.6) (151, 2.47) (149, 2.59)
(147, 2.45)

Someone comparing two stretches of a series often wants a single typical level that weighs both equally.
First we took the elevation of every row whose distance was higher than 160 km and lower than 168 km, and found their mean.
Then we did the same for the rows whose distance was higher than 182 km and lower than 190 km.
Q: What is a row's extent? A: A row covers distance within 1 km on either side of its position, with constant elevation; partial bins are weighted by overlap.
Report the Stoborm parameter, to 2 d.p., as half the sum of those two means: 2.43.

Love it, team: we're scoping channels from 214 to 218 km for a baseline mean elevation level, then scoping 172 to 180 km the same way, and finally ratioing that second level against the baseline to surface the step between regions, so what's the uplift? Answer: 1.13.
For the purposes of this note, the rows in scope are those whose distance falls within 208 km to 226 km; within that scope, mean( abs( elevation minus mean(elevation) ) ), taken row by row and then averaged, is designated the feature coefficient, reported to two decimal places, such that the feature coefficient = 0.24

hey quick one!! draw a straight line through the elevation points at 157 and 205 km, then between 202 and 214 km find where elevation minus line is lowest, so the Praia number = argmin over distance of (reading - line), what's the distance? 213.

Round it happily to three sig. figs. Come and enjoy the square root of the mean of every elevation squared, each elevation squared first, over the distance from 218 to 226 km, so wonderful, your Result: 1.81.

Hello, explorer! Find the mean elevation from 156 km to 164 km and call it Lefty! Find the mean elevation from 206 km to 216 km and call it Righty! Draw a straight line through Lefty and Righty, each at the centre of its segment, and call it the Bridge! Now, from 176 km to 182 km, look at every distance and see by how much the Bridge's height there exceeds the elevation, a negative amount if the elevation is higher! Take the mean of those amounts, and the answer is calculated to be -0.36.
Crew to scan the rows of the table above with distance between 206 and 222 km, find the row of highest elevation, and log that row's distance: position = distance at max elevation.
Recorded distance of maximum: 207 km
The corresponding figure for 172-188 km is 183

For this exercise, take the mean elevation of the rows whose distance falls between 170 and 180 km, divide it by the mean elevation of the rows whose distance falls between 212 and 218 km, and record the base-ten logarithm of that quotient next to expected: 0.038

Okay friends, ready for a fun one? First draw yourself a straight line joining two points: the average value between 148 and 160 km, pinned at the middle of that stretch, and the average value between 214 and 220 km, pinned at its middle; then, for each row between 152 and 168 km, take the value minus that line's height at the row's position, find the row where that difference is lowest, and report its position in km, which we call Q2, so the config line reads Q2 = 159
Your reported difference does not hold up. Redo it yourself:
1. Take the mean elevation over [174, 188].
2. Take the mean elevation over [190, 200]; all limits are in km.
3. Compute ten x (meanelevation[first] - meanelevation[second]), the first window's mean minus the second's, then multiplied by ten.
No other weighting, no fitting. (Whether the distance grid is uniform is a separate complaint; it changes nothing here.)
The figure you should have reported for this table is 1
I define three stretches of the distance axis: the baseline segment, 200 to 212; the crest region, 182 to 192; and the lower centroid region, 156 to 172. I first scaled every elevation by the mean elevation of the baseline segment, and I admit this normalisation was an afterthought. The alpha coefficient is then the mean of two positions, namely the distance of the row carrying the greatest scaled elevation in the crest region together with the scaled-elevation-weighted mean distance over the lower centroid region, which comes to 173.5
